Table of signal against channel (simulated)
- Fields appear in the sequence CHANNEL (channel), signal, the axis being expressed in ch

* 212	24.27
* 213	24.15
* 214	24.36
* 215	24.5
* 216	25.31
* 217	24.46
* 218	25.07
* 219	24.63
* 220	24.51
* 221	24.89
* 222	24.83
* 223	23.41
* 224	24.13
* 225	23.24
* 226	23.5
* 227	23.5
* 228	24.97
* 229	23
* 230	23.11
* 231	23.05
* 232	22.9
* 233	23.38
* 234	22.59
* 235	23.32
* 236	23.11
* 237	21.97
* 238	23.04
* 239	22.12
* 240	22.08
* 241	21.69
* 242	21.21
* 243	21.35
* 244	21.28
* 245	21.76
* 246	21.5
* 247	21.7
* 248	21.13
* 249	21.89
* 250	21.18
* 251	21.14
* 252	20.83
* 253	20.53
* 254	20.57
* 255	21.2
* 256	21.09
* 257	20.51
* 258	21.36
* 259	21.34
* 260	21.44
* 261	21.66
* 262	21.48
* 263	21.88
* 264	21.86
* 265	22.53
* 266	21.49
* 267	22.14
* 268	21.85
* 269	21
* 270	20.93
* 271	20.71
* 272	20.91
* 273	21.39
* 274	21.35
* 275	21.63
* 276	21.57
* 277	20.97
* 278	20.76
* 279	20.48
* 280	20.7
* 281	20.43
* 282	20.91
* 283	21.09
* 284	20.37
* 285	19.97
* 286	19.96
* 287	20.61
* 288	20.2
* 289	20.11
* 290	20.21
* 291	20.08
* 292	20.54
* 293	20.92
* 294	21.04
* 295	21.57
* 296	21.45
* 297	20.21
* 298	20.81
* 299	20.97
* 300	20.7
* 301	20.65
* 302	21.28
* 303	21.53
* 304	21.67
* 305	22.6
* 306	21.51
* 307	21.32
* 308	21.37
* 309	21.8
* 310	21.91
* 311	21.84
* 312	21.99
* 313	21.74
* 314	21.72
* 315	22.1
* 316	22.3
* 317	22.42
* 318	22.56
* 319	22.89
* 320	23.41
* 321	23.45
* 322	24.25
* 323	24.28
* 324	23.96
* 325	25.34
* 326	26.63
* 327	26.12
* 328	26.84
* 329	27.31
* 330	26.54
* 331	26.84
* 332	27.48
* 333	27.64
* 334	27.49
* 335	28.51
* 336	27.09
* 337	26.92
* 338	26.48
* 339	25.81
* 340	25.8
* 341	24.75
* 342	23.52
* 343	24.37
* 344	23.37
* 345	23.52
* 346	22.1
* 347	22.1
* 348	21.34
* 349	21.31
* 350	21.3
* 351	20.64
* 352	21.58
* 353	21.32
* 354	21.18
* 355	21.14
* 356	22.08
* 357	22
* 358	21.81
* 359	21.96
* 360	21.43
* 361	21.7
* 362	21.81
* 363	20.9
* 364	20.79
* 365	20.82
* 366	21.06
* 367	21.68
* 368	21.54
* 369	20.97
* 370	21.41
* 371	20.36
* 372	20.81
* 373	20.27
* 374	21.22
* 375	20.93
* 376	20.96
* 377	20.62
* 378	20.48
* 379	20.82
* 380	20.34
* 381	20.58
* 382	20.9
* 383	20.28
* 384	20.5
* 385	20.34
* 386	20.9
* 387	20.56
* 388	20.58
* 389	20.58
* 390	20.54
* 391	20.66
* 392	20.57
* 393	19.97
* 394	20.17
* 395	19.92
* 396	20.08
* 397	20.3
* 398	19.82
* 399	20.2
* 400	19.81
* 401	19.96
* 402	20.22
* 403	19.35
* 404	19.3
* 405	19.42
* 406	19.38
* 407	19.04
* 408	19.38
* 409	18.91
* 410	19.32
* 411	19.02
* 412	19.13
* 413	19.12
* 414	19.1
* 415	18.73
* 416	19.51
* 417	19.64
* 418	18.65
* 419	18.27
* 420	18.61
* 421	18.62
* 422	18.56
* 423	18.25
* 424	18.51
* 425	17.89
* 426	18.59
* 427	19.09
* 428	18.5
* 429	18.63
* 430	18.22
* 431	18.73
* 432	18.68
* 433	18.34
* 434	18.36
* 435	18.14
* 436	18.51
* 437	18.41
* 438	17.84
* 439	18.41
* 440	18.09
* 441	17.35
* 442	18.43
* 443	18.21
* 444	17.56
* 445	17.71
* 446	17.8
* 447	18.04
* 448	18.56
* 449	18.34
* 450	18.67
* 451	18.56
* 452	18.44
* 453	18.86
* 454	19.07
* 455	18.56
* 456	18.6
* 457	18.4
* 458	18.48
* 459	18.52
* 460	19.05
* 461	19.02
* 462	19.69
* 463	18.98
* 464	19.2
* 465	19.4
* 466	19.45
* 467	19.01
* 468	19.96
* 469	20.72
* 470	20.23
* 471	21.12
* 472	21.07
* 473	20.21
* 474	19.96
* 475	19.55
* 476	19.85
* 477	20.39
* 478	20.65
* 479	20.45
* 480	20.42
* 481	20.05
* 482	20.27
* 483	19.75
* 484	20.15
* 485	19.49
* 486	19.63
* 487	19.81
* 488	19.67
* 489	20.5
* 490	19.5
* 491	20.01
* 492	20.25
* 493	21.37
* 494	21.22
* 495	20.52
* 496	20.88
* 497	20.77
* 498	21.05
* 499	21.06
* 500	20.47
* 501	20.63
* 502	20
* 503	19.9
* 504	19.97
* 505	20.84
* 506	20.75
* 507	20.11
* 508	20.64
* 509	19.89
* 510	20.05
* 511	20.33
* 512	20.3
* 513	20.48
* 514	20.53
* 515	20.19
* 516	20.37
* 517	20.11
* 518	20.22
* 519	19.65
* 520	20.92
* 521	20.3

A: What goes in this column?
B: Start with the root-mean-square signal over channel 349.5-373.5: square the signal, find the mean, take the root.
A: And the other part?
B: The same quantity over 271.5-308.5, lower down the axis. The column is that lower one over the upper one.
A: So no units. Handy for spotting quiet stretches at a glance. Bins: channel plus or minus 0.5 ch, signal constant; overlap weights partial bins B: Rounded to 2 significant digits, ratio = 0.98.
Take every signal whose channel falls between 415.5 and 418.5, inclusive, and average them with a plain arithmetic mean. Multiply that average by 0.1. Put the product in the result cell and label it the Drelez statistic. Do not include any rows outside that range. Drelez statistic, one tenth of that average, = 1.93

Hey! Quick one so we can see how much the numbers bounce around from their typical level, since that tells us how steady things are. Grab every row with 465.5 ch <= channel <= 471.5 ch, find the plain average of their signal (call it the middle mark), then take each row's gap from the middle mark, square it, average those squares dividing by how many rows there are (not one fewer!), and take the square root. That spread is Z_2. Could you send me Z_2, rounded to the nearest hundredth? 0.72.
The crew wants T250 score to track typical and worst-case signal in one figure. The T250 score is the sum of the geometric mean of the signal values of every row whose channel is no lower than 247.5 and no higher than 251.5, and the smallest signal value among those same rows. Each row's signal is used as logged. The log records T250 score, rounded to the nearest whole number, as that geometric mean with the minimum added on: 42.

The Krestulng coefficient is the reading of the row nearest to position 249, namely 21.89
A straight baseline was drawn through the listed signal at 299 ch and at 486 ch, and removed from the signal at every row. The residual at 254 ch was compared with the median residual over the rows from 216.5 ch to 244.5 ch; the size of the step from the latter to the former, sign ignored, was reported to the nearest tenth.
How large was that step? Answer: 2.4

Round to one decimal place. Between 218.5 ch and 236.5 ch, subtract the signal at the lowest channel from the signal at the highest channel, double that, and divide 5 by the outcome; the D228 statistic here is -1.6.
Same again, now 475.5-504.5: 20.8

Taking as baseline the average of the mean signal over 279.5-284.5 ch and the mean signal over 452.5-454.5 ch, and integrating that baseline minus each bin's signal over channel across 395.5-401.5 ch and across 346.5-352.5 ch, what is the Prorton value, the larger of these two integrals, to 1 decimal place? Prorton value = -1.2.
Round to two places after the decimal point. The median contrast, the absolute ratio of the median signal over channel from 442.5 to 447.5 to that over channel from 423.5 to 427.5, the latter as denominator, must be 0.96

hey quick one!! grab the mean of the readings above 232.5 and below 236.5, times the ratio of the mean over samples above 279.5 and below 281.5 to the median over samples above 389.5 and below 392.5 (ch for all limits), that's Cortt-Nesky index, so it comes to 23.1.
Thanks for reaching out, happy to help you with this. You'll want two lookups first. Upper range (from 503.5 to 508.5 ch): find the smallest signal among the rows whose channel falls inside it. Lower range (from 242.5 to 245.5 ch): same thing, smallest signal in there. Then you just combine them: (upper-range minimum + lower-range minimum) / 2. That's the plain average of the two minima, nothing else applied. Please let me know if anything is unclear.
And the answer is 20.6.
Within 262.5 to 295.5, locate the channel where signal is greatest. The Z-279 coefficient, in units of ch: 265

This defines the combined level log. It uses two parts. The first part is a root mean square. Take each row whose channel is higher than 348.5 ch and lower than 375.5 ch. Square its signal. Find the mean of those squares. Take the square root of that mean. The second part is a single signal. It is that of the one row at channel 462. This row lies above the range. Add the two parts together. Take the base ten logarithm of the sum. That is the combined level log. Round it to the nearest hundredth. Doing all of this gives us 1.61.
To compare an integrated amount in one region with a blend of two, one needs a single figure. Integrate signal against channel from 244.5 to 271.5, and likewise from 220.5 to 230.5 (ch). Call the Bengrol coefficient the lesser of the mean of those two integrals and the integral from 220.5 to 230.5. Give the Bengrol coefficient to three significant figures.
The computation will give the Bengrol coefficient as 239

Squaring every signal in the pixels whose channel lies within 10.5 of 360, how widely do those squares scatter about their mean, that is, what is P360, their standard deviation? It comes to 18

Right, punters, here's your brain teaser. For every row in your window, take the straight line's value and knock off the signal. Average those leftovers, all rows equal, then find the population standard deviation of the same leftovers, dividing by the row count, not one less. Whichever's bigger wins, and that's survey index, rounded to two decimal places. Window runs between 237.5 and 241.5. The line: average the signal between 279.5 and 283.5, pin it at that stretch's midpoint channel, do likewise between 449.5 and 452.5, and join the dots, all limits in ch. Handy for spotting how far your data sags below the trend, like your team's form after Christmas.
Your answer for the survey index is 0.48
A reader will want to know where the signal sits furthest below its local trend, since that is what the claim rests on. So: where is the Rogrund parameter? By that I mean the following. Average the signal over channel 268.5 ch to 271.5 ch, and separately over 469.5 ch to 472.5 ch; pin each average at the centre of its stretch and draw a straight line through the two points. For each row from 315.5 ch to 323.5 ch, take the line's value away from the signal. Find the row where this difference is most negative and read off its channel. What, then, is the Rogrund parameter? 316 ch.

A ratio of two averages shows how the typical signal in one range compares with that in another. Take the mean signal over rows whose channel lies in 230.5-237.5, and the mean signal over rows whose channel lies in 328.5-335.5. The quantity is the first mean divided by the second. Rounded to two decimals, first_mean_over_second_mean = 0.84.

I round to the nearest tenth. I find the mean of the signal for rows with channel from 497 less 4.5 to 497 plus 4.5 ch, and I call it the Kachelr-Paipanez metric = 20.9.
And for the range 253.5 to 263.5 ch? 21.3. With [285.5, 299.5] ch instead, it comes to 20.6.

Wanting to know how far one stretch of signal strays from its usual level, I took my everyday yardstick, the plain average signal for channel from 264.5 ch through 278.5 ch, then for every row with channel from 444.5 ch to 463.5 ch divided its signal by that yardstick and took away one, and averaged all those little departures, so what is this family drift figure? -0.130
